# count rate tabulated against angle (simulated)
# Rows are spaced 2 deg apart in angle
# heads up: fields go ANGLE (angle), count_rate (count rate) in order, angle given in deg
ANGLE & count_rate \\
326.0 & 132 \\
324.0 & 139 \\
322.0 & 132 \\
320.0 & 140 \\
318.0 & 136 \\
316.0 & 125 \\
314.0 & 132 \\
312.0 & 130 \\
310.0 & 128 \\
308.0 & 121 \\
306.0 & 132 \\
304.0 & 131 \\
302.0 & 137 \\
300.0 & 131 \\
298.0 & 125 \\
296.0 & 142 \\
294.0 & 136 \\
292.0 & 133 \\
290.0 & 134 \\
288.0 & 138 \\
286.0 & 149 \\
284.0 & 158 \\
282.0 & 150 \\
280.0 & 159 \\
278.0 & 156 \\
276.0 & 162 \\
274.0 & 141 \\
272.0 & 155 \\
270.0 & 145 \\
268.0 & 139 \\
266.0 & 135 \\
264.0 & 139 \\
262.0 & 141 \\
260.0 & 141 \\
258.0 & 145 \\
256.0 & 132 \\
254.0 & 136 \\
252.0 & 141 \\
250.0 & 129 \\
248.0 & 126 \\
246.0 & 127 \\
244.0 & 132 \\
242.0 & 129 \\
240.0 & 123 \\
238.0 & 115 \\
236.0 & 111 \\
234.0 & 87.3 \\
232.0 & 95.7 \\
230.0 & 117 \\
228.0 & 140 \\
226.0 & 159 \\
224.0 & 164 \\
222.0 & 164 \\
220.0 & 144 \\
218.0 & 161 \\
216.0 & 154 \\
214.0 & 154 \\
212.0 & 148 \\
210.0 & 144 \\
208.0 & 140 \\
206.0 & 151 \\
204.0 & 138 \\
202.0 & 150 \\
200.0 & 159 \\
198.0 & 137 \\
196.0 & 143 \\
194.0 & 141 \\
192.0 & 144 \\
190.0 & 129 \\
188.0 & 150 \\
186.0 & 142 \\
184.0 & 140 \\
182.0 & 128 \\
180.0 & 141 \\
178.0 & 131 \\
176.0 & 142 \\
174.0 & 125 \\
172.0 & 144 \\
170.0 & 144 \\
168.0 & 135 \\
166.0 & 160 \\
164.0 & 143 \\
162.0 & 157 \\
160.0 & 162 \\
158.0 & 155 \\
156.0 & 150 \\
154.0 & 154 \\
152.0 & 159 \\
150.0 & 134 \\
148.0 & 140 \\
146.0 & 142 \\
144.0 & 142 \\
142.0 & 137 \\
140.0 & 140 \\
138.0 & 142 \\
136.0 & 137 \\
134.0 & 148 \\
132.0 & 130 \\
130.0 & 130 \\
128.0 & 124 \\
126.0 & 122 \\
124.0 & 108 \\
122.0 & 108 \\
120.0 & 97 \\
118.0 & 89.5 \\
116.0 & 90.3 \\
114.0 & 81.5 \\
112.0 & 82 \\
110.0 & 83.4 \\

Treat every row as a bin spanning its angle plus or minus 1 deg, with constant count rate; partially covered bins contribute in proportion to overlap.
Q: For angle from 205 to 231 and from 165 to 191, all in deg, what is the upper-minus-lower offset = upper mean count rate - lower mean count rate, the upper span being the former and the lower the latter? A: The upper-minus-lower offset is 10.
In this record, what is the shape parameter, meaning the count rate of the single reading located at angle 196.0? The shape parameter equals 143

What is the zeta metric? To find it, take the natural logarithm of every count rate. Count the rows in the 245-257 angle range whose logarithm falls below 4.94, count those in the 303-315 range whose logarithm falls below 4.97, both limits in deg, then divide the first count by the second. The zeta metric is 0.83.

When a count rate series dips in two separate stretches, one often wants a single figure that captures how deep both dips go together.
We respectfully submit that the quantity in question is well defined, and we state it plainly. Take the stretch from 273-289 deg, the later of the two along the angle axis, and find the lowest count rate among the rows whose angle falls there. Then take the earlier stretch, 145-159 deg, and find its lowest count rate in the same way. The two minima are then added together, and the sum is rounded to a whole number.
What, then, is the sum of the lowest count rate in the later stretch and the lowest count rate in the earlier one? 272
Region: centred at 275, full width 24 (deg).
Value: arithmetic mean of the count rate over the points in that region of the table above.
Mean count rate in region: 149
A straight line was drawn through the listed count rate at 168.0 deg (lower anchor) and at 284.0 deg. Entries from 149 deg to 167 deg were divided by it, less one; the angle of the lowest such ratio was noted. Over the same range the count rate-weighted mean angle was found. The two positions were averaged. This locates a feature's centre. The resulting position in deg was 154.1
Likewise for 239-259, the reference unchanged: 244.6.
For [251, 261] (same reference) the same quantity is 256.0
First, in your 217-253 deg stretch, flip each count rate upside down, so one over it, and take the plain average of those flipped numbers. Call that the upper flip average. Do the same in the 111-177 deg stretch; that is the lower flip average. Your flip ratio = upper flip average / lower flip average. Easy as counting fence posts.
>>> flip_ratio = 1.00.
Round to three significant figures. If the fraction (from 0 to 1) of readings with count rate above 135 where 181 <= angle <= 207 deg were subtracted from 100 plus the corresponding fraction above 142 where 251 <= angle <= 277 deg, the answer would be 99.5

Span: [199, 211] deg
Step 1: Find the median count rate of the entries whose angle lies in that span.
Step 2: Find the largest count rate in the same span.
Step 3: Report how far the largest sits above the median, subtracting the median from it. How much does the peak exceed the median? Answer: 12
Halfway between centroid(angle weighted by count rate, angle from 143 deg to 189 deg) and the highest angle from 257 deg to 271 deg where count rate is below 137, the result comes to 215.9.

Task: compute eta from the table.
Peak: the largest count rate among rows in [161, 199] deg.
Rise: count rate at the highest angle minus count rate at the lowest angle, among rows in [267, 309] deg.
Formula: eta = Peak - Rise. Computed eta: 178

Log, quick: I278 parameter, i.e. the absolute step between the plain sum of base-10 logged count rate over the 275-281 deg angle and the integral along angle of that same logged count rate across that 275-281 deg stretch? 6.60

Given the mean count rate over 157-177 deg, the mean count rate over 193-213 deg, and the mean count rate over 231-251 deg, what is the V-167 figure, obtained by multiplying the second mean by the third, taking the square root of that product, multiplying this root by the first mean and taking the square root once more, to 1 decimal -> 138.4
